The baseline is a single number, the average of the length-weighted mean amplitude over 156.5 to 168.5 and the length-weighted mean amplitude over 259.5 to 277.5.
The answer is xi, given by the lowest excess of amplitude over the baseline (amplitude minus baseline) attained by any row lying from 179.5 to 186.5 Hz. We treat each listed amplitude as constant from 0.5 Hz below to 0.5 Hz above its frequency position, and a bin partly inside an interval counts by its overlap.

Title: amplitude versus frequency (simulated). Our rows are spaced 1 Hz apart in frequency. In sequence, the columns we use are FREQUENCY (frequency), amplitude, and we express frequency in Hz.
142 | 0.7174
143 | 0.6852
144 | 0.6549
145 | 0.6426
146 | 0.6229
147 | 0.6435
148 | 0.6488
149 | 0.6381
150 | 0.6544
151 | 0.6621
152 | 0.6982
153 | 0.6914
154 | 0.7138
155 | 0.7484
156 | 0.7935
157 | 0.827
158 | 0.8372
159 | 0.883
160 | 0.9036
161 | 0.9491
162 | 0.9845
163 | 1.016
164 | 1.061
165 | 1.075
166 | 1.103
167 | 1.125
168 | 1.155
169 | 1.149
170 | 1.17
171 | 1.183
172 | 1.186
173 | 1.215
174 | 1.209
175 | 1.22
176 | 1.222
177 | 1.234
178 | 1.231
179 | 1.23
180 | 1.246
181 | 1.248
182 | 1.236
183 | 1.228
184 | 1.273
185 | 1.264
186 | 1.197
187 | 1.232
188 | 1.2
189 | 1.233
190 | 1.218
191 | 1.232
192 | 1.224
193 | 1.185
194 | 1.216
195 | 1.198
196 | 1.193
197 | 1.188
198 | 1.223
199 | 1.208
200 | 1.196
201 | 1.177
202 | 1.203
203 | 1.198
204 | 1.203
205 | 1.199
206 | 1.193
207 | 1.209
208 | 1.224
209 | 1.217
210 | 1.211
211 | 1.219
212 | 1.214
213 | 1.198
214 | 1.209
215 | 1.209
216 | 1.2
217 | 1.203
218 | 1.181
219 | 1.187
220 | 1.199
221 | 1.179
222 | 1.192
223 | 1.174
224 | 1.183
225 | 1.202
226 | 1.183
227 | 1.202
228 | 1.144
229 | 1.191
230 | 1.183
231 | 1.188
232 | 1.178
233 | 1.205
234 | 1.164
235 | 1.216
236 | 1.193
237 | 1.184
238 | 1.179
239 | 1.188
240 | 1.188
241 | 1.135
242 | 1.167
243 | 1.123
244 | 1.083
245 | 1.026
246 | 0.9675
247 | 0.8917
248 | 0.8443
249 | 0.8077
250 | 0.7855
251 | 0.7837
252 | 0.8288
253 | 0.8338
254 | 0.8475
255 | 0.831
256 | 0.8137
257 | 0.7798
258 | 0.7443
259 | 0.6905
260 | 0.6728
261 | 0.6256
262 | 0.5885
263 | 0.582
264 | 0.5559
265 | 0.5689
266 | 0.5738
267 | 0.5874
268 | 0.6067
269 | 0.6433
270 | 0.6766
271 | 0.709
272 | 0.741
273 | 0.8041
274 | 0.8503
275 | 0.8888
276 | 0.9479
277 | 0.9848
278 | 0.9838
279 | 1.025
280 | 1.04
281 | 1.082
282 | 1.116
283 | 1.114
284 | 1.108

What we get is 0.35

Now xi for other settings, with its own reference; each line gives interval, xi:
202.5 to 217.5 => 0.35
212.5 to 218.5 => 0.33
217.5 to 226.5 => 0.33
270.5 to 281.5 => -0.14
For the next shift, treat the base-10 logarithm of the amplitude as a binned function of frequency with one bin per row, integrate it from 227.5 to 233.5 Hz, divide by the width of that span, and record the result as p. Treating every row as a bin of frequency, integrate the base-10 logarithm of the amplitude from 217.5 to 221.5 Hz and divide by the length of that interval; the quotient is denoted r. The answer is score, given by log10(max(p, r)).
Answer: -1.13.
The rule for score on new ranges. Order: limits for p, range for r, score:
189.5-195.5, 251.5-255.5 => -1.08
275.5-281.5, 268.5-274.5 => -2.38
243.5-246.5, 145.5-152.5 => -1.98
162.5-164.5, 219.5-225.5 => -1.13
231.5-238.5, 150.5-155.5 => -1.13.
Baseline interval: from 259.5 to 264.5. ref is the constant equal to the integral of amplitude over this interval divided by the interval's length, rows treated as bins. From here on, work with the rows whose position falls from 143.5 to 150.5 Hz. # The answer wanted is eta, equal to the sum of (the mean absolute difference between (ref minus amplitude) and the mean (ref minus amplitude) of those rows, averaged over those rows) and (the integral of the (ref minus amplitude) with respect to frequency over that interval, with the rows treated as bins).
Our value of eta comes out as -0.3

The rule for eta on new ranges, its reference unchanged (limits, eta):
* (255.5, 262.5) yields -0.6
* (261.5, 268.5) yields 0.2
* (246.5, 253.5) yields -1.5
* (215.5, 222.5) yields -4.1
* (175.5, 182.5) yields -4.4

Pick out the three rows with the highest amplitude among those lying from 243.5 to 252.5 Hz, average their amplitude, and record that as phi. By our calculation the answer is 1.03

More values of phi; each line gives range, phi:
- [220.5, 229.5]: 1.20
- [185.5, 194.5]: 1.23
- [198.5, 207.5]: 1.21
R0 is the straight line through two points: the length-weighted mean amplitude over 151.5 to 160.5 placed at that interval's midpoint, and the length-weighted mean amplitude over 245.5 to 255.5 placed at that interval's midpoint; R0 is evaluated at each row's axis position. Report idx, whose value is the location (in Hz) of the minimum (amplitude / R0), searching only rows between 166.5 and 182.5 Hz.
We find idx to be 167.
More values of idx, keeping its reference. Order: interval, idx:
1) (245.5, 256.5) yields 251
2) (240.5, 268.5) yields 264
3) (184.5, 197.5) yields 197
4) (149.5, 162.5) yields 150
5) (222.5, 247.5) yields 247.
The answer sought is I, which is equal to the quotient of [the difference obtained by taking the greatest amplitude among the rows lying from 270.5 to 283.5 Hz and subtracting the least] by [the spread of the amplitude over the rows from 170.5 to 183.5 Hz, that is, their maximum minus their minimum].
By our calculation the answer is 6.3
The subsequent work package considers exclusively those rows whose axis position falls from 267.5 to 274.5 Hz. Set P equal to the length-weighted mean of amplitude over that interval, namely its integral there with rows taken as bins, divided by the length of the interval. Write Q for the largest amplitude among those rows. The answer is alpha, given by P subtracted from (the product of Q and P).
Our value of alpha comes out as -0.11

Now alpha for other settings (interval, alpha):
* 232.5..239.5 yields 0.26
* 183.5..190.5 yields 0.34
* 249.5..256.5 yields -0.12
